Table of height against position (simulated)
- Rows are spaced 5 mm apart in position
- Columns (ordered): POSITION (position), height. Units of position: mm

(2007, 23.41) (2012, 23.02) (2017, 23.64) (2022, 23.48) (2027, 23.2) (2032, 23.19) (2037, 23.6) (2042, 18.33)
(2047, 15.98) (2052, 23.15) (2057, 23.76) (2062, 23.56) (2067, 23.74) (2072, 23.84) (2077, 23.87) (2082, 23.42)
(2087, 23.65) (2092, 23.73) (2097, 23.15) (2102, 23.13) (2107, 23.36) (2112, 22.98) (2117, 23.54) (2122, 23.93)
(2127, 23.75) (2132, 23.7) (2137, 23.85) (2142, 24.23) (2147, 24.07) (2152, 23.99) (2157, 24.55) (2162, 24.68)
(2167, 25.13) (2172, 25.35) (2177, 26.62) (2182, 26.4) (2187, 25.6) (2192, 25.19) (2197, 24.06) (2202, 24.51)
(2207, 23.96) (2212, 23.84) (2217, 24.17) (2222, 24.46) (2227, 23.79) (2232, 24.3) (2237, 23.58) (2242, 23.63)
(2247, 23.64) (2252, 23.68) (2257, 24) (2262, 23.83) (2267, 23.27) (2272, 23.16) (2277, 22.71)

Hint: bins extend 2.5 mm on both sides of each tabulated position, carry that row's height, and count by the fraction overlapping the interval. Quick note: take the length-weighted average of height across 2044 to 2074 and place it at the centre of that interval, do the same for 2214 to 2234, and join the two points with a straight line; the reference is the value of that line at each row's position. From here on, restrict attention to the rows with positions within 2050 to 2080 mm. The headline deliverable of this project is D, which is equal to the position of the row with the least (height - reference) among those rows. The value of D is 2052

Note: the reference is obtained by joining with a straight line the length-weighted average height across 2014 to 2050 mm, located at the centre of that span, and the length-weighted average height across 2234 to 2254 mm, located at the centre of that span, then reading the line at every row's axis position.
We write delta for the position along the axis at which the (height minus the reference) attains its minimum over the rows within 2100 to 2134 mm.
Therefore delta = 2112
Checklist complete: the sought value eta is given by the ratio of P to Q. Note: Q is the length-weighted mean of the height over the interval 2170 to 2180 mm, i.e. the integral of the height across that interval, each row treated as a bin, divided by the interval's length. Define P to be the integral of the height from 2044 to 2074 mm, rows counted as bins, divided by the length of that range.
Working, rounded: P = 22.2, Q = 26.04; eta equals 0.85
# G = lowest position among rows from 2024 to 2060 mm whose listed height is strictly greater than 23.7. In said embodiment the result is 2057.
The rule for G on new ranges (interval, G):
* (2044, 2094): 2057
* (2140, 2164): 2142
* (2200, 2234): 2202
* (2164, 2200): 2167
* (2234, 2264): 2257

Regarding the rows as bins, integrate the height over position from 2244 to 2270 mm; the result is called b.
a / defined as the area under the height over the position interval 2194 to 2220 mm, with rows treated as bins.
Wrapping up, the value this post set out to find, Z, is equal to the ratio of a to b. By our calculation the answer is 1.02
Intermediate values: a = 628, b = 615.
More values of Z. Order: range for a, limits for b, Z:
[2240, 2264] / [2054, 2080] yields 0.92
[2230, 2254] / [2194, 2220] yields 0.91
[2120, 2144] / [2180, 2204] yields 0.95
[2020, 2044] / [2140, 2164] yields 0.92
